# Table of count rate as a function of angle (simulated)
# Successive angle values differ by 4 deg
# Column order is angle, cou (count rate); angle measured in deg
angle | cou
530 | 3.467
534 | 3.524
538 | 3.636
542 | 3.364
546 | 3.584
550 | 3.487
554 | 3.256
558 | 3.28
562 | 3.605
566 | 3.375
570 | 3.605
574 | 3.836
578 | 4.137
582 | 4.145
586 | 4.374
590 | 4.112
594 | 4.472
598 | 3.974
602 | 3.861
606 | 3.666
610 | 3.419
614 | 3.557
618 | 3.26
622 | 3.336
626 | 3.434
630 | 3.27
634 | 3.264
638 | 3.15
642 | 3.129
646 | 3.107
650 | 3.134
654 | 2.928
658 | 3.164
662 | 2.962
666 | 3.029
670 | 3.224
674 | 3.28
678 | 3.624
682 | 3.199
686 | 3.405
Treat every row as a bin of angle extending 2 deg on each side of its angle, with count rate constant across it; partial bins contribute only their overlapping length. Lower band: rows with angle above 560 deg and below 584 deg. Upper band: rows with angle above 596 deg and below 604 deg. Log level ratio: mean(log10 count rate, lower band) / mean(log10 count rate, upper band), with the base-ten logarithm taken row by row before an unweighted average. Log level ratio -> 0.97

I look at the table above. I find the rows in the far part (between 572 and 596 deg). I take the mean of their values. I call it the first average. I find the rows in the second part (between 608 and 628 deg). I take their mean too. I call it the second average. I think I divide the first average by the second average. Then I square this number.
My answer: 1.51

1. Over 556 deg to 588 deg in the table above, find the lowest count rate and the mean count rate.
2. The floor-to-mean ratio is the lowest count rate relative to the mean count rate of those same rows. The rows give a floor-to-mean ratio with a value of 0.86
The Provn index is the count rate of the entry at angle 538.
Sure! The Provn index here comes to 3.636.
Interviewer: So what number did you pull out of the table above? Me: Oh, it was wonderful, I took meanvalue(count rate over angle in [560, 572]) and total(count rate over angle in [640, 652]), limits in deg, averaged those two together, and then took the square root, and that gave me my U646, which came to 2.54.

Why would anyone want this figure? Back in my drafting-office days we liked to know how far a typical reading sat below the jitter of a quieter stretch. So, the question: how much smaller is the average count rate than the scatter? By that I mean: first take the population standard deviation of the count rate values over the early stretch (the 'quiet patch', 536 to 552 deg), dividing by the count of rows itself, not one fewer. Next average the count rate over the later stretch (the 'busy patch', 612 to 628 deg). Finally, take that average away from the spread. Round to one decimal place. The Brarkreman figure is -3.3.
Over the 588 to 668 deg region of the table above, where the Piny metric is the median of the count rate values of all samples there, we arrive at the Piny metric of 3.27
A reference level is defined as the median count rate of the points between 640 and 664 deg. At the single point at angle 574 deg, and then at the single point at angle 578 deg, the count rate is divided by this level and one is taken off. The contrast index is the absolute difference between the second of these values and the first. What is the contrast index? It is 0.10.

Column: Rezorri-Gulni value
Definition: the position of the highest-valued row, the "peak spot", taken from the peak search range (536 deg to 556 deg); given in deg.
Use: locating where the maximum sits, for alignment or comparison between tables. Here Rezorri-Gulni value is 538 deg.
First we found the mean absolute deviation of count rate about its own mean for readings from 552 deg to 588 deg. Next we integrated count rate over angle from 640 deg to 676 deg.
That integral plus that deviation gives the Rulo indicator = 112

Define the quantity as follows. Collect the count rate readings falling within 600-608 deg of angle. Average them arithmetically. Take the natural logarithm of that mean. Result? 1.33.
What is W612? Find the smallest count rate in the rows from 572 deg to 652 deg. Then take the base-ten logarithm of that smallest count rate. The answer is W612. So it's 0.492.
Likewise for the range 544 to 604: 0.513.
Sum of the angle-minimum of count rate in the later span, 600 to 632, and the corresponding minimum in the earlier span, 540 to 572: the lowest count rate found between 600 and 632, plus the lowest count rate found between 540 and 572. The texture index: 6.5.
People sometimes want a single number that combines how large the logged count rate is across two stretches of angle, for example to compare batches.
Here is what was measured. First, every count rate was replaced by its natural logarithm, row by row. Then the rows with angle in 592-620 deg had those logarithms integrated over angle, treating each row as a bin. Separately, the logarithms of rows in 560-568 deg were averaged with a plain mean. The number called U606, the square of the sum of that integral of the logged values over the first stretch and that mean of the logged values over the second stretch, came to 1450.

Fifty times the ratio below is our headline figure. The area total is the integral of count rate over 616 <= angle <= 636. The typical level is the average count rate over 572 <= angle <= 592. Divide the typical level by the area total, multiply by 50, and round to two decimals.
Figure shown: 3.11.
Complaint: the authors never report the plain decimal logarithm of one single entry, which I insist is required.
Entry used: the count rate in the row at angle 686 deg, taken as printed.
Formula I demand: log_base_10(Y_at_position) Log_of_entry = 0.532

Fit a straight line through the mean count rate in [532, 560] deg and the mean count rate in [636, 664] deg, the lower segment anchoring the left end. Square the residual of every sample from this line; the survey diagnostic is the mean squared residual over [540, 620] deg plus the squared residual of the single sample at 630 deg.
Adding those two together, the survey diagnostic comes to 0.32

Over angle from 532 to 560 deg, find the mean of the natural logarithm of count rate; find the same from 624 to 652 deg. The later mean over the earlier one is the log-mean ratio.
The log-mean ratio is 0.94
